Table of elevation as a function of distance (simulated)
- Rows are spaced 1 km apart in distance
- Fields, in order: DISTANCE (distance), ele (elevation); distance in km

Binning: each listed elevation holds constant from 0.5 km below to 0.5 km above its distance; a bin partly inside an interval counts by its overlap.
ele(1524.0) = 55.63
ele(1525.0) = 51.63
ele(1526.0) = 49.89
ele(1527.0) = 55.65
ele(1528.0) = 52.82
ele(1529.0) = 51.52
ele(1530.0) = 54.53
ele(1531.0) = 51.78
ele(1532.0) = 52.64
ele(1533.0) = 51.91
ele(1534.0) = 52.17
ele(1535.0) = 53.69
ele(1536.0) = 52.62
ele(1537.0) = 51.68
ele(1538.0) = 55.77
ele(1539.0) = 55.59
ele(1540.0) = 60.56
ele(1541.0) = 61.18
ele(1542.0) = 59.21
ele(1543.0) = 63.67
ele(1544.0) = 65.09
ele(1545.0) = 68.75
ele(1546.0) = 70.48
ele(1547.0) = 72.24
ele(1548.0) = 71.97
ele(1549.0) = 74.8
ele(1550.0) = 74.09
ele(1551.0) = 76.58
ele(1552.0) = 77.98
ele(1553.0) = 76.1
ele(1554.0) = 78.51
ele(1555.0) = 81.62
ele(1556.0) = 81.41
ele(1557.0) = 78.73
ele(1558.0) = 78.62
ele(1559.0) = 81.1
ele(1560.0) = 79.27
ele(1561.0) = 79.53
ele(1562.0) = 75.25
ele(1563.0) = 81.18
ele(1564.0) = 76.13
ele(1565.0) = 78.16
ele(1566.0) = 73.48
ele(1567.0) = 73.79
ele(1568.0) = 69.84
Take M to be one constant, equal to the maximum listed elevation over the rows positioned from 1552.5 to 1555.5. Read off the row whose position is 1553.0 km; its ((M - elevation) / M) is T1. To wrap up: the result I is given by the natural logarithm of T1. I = -2.7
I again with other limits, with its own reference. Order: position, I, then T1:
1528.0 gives -1.0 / 0.35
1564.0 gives -2.7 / 0.07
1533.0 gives -1.0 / 0.36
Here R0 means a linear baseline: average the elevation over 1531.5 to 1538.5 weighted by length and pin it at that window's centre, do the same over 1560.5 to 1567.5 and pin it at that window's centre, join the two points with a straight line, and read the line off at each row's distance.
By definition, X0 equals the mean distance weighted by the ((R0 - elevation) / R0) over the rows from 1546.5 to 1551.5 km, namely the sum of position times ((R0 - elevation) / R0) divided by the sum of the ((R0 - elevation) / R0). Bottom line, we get 1549.0 km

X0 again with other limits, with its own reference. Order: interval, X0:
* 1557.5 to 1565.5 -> 1559.9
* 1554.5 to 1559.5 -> 1556.7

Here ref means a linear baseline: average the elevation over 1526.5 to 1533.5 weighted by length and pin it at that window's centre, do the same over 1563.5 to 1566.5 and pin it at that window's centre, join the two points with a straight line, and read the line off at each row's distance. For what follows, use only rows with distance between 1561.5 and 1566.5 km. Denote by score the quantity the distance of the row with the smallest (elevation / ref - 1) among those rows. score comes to 1566.0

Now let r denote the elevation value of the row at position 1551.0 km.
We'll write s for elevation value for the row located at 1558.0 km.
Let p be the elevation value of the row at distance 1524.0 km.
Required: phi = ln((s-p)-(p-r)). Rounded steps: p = 55.63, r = 76.58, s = 78.62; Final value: 3.8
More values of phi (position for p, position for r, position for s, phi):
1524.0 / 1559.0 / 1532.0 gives 3.1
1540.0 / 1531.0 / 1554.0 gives 2.2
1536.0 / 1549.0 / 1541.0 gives 3.4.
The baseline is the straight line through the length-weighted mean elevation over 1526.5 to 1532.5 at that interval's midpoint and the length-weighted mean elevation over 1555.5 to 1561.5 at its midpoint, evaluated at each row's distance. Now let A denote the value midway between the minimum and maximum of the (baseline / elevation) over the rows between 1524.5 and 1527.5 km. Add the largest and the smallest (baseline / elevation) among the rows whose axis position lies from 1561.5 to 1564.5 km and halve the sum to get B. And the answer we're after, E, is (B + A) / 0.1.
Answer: 20.3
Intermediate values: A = 0.96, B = 1.07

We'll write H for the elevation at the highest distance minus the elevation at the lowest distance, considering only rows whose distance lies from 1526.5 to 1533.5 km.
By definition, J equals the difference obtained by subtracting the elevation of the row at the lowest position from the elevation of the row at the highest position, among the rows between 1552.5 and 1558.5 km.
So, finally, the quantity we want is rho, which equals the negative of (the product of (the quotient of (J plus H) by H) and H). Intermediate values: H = -4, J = 2.5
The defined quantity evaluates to 1.2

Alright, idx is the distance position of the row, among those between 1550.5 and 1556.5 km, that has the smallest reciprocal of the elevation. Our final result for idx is 1555.0 km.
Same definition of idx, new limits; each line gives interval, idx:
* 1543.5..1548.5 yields 1547.0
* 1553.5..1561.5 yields 1555.0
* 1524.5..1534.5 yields 1527.0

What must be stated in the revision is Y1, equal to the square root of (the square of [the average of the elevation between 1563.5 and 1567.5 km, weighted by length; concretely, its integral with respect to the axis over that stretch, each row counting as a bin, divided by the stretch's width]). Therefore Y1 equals 75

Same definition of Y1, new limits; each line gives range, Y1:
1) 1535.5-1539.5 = 54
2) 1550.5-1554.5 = 77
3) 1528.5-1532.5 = 53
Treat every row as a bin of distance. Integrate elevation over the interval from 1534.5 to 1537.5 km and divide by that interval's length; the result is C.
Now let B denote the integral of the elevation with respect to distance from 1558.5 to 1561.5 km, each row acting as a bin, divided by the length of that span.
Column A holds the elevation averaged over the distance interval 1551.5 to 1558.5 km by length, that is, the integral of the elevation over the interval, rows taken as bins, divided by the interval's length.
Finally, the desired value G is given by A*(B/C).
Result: 120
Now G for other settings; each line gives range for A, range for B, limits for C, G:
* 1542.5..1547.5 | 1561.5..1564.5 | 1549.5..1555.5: 68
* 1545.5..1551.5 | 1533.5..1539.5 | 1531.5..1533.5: 75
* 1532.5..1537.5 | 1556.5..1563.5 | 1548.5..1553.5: 55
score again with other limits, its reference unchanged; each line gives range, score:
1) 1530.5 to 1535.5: 1534.0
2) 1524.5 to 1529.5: 1529.0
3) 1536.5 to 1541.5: 1537.0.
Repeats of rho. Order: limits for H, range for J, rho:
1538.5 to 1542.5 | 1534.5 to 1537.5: -1.6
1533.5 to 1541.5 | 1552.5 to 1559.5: -14.0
